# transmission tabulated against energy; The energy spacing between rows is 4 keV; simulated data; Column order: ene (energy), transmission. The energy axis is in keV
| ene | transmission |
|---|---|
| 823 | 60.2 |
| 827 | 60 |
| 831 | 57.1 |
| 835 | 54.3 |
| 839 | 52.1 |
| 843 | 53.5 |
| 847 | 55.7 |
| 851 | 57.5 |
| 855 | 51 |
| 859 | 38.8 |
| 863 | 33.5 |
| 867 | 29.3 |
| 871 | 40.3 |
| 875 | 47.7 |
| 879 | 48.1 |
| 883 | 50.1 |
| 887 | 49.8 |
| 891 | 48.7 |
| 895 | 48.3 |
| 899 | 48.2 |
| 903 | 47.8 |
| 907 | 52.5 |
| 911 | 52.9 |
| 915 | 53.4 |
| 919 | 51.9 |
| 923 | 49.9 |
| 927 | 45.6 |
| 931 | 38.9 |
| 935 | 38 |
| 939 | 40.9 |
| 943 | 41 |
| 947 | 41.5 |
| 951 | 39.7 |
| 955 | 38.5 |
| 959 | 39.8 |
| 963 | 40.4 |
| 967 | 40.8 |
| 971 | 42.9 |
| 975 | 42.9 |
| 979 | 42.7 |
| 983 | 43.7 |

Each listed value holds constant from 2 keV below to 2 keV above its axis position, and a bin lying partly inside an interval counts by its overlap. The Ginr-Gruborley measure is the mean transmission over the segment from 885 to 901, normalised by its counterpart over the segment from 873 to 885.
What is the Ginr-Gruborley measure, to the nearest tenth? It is 1.0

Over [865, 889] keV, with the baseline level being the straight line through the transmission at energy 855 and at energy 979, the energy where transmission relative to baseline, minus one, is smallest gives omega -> 867 keV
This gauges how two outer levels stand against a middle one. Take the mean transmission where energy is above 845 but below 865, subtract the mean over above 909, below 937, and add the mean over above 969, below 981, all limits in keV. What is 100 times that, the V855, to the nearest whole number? 4290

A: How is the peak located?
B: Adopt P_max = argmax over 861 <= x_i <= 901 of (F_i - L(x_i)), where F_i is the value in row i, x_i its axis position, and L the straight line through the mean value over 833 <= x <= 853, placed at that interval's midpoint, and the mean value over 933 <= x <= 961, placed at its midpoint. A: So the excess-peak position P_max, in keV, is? 899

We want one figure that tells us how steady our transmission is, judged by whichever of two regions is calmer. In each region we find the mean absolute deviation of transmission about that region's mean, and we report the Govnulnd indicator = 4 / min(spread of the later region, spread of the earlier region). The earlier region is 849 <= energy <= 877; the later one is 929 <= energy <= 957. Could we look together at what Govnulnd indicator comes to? 3.5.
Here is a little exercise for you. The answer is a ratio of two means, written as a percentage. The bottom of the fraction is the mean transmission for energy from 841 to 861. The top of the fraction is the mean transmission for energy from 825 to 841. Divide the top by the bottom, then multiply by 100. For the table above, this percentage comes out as 109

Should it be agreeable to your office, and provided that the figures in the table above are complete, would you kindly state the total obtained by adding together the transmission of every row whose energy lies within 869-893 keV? 285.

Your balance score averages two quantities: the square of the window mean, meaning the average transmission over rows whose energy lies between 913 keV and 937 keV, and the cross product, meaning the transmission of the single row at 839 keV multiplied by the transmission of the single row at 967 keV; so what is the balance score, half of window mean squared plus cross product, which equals 2134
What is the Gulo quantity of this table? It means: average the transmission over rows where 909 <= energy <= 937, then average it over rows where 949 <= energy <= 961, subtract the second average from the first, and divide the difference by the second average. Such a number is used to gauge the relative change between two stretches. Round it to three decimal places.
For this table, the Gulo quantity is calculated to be 0.201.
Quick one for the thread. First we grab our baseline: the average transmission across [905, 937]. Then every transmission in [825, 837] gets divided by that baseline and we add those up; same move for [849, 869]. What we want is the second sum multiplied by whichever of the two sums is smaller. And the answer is 16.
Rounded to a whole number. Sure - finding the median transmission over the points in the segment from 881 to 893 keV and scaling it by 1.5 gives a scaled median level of 75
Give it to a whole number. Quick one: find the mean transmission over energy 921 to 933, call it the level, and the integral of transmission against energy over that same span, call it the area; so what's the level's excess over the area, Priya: -493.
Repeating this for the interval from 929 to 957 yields -1074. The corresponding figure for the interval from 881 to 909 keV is -1332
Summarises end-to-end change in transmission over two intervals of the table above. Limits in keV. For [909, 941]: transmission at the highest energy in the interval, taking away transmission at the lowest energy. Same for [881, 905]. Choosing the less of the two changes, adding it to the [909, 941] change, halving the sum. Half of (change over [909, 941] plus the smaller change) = -12.0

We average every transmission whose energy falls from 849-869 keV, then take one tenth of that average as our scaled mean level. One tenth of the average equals 4.20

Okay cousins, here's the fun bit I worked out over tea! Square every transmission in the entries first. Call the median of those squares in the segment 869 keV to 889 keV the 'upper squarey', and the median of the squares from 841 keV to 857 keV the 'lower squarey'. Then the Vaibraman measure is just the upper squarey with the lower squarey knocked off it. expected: -669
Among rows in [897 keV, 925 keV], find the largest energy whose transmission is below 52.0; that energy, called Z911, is 923 keV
